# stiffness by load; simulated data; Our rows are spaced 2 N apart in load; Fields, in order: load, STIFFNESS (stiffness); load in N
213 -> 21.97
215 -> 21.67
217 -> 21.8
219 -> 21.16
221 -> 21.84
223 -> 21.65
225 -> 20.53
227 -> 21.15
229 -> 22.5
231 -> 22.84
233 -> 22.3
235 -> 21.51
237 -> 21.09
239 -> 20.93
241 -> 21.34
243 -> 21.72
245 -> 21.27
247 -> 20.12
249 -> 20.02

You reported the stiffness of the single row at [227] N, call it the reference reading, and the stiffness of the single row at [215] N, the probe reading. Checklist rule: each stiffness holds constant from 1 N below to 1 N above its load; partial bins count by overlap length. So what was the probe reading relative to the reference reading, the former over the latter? 1.02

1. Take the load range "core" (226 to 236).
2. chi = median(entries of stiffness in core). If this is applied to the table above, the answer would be 22.30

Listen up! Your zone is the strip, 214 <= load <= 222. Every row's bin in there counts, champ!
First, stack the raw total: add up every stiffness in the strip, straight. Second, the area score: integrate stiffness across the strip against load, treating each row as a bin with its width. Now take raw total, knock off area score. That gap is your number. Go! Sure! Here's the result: -86.5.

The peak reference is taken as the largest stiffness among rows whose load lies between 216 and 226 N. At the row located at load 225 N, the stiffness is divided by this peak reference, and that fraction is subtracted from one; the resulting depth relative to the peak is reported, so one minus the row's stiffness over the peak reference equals 0.060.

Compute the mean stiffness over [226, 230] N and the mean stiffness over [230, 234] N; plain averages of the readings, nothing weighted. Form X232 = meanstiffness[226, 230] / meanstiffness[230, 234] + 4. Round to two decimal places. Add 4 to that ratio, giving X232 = 4.97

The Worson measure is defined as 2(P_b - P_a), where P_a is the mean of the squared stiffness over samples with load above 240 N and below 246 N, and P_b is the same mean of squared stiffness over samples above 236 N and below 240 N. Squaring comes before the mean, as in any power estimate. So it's -37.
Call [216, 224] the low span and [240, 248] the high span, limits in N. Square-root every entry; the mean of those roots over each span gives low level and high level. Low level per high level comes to 1.01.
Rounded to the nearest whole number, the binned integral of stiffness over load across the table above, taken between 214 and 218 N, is 87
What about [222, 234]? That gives 262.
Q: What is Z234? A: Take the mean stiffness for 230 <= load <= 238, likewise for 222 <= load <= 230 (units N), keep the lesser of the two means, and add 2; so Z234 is 23.5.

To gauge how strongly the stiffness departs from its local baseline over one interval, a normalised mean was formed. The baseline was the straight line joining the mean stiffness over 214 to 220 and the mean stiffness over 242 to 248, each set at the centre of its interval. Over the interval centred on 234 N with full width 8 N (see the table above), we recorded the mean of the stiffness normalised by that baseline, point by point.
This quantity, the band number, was 1.03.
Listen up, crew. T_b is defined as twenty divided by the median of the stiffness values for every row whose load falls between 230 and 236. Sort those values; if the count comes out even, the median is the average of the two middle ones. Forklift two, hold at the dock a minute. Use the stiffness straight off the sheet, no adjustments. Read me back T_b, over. 0.897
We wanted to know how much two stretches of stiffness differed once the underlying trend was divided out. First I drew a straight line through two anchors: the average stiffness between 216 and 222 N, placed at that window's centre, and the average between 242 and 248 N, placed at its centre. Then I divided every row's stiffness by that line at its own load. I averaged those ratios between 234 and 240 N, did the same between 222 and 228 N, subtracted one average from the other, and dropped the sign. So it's 0.015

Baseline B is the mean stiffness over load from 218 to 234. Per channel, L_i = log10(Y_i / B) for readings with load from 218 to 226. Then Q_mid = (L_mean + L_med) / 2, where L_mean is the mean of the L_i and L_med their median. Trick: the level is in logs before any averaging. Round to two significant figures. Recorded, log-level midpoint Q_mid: -0.0081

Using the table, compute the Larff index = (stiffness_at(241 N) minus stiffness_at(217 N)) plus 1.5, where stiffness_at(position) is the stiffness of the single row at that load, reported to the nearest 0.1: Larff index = 1.0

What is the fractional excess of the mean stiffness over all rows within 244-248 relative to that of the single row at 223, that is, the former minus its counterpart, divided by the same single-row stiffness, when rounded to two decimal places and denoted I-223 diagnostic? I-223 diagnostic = -0.04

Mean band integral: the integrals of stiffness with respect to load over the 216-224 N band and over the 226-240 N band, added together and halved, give 239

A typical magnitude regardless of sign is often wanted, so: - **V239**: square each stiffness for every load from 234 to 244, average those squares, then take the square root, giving 21.3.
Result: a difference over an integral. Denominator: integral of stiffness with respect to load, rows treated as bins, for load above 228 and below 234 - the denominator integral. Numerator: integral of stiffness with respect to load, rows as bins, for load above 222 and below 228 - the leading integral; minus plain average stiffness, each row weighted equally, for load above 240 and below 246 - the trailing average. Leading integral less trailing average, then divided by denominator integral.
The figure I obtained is 0.778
